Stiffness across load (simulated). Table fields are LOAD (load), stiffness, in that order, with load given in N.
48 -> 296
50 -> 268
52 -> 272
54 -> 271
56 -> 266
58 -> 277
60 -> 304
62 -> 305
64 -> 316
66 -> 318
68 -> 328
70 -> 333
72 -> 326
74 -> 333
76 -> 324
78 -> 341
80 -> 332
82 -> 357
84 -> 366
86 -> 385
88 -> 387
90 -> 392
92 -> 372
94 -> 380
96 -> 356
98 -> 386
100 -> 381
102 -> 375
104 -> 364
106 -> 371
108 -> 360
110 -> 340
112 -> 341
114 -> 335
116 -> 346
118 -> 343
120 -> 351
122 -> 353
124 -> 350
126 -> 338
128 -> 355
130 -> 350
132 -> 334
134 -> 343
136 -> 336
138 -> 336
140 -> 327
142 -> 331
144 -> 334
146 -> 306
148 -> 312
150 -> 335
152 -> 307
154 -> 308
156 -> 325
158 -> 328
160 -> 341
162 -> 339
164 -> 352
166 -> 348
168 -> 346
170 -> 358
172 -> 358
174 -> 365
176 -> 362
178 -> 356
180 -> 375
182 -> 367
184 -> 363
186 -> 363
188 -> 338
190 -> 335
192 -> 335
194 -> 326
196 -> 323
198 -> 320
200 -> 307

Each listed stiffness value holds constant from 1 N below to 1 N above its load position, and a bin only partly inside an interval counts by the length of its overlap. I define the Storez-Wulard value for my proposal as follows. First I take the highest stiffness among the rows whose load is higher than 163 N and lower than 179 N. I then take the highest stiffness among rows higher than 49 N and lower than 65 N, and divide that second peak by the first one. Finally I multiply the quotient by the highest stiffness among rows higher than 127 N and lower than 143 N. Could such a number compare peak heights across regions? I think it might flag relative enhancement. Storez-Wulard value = 307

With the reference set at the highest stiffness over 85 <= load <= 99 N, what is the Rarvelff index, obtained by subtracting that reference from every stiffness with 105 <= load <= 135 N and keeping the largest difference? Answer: -21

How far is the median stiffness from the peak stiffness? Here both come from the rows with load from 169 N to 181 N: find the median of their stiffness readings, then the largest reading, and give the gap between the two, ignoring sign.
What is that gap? 15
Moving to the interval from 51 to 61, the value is 32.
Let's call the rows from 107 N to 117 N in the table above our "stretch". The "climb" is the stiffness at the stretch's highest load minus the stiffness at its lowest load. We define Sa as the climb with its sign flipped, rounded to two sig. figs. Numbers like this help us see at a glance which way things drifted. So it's 14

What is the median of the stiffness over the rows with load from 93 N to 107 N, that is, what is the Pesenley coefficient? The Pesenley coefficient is 375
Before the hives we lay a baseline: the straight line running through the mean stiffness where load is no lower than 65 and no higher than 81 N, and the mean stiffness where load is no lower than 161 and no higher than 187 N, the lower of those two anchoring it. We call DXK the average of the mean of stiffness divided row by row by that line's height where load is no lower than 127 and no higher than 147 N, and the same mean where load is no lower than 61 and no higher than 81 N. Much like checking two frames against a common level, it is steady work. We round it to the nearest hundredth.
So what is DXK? 0.98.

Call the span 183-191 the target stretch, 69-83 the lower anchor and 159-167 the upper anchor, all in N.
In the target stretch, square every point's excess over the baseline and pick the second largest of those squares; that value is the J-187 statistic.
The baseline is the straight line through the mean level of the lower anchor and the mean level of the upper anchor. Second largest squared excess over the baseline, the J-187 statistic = 237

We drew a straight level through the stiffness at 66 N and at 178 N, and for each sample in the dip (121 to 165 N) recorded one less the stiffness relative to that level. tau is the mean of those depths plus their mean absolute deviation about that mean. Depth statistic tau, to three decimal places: 0.068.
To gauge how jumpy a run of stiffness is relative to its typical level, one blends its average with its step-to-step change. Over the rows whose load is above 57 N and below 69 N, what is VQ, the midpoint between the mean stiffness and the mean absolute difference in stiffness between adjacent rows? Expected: 159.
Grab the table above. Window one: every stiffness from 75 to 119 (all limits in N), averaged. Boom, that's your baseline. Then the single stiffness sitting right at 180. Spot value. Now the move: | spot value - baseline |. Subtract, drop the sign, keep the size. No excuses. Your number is 14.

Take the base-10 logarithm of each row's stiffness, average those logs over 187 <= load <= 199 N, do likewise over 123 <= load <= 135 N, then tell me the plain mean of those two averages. 2.53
